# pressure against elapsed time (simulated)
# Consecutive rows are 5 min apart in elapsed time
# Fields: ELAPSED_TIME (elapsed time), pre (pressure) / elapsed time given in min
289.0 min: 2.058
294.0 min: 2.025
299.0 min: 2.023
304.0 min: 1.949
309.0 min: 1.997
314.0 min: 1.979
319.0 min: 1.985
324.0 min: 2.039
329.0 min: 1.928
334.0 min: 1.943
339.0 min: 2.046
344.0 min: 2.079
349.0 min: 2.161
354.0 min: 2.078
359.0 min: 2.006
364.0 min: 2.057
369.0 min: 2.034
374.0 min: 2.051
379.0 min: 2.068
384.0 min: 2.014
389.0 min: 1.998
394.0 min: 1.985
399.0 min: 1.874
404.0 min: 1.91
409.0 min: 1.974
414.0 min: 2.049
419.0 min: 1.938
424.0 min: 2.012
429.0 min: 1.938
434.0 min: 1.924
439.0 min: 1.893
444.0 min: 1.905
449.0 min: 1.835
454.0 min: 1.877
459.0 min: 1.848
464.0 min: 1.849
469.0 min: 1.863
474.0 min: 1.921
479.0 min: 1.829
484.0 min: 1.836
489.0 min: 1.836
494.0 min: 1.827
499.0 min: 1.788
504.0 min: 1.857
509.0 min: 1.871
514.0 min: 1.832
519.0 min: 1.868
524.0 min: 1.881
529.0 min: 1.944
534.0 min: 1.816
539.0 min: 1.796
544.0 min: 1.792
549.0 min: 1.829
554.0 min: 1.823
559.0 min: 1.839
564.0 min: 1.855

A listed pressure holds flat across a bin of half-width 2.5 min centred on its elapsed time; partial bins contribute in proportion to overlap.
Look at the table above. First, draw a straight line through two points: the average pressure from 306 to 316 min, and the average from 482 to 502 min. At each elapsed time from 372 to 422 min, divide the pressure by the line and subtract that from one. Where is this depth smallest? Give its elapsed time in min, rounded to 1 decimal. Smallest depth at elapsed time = 414.0 min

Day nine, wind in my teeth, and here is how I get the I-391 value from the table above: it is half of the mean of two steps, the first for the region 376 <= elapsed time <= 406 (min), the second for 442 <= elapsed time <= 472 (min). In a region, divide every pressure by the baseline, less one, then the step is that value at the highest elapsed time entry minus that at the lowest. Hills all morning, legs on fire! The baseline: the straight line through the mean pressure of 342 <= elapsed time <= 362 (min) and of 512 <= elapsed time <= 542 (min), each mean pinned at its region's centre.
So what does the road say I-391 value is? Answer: -0.017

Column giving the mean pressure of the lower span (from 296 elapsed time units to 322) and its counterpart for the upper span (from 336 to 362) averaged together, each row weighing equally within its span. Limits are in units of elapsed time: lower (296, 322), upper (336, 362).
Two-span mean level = 2.03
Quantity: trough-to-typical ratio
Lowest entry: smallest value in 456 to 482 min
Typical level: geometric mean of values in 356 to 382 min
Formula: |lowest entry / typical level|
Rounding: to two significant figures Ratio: 0.90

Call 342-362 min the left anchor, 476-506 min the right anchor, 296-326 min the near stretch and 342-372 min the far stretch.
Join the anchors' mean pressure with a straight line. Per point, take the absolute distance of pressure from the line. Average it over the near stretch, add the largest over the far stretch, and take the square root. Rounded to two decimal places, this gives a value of 0.48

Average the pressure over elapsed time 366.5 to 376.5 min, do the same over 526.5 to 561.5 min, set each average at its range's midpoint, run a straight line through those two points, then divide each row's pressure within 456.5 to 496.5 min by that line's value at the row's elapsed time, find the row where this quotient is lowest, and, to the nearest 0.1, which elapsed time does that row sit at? 459.0 min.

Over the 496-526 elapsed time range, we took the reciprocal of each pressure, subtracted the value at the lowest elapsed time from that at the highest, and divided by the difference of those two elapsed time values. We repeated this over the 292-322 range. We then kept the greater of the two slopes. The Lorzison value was 0.0004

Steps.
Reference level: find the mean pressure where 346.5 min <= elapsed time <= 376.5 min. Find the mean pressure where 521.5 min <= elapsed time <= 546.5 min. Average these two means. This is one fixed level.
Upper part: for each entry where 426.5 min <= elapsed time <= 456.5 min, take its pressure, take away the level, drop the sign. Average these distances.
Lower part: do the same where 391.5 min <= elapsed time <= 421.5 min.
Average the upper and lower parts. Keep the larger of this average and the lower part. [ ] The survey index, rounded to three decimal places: 0.054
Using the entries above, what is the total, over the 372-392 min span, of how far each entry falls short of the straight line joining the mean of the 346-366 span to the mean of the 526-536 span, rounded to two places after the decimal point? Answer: 0.06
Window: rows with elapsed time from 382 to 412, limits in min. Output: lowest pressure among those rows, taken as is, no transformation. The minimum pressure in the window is 1.874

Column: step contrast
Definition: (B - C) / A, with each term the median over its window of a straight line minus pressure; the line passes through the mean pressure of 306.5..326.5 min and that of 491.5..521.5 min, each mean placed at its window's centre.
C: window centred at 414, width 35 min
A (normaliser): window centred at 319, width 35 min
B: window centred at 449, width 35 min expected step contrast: 1.7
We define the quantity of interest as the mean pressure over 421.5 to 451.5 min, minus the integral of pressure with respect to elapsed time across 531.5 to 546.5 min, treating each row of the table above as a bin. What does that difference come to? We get -25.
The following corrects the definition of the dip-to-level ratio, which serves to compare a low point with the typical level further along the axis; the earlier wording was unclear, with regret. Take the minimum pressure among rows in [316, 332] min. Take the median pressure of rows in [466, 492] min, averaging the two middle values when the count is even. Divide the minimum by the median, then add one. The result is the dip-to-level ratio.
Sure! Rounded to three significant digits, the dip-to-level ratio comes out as 2.05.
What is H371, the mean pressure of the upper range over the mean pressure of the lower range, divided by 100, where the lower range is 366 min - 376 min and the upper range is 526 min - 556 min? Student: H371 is 0.0090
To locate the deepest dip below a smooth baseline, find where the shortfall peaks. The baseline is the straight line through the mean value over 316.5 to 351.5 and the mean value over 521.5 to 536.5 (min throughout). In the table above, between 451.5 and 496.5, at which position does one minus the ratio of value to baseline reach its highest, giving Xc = 479.0 min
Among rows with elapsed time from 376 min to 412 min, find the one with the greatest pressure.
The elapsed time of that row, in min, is 379.0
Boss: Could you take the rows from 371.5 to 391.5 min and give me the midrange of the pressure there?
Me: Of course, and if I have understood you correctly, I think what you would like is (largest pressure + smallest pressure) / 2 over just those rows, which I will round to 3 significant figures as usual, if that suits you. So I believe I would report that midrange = 2.03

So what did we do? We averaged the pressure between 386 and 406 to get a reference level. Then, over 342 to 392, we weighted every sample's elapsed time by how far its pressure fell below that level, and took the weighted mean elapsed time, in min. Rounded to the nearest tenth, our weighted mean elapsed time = 362.7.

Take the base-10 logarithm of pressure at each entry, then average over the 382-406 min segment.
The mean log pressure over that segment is 0.291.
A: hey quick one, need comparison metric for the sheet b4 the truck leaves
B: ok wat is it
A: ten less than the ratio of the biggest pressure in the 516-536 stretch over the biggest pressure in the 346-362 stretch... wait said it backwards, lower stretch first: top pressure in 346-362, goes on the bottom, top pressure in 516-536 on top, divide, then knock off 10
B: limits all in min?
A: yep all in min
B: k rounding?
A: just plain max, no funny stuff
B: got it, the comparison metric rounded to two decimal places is -9.10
